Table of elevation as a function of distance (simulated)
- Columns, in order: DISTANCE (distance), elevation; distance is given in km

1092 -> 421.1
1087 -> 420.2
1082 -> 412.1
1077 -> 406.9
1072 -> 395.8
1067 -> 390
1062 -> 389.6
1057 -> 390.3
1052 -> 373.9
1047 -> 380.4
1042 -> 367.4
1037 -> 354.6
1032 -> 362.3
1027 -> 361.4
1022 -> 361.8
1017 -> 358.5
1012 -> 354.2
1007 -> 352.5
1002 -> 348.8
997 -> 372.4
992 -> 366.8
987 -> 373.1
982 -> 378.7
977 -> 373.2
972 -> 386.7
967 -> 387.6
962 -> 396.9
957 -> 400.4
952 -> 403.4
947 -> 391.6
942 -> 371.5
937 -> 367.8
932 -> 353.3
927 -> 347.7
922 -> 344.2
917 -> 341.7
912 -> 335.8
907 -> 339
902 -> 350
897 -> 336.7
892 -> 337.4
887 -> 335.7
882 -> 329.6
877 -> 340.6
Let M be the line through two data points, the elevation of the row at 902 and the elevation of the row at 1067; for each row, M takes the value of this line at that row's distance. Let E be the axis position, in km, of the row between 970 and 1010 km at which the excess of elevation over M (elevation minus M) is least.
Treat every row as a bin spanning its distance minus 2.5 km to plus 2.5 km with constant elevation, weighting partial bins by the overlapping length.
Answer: 1002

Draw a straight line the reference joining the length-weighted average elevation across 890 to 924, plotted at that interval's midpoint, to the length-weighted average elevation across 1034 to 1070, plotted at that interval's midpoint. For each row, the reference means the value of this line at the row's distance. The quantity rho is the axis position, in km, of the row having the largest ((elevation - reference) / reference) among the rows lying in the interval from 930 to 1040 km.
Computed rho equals 952 km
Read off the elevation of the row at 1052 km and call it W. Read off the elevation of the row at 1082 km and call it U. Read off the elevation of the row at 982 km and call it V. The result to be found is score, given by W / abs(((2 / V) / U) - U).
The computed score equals 0.91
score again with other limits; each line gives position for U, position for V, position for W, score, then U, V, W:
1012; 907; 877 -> 0.96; 354.2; 339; 340.6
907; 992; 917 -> 1.01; 339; 366.8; 341.7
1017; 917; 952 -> 1.13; 358.5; 341.7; 403.4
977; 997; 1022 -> 0.97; 373.2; 372.4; 361.8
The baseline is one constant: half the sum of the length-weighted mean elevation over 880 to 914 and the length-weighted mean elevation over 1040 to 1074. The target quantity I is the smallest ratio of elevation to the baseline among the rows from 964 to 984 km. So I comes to 1.03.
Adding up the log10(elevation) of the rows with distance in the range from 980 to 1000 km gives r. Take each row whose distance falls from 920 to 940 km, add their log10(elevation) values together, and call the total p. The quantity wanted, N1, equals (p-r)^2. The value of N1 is 0.009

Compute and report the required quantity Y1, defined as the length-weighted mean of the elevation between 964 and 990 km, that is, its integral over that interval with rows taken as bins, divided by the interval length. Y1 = 380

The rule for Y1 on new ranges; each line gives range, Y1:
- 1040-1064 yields 380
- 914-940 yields 351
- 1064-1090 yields 405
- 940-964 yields 393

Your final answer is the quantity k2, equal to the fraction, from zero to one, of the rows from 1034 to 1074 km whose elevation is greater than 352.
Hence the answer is 1.00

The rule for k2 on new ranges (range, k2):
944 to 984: 1.00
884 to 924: 0.00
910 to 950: 0.50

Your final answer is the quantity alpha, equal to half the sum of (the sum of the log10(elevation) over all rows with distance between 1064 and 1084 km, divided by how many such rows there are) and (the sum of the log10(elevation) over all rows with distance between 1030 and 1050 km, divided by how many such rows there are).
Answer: 2.58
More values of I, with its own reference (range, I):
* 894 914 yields 0.93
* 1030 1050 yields 0.98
